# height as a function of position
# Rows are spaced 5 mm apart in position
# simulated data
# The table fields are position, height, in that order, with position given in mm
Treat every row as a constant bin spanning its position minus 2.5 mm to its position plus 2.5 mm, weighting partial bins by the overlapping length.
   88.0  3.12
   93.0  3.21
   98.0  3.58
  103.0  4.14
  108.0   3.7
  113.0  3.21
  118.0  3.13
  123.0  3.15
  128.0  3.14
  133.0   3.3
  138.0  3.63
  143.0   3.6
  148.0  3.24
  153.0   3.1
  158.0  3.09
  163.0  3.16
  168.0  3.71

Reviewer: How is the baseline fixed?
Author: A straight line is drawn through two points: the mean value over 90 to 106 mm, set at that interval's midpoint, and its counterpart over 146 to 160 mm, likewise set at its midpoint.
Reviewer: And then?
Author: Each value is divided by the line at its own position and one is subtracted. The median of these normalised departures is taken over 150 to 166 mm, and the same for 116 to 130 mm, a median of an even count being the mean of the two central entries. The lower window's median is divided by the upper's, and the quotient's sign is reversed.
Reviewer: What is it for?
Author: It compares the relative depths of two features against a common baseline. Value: -31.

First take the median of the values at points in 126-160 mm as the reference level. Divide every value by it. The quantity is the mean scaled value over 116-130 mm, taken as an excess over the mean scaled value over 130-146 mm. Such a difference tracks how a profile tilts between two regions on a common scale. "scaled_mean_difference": -0.11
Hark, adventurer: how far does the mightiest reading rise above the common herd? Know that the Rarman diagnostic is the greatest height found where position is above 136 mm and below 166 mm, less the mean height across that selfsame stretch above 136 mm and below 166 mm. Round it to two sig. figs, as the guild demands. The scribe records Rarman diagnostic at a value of 0.33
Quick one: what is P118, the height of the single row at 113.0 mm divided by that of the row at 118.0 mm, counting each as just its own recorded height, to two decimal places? 1.03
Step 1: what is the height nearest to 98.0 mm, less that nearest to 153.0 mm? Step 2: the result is 0.5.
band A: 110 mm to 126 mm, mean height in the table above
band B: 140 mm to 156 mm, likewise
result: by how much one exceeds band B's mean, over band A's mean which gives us -0.73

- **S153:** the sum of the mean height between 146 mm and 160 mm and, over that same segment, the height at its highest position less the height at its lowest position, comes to 2.99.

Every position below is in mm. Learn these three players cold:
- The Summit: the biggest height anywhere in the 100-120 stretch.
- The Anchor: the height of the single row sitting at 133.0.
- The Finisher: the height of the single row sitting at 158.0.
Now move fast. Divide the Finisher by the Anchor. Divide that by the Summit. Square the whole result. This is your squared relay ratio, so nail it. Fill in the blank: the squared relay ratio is 0.0512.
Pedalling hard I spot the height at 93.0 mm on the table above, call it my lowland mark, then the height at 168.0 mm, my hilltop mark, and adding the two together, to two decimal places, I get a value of 6.92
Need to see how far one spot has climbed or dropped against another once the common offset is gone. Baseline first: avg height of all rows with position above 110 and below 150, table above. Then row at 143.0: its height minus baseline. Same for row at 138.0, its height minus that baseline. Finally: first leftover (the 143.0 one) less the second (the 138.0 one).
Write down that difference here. -0.030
